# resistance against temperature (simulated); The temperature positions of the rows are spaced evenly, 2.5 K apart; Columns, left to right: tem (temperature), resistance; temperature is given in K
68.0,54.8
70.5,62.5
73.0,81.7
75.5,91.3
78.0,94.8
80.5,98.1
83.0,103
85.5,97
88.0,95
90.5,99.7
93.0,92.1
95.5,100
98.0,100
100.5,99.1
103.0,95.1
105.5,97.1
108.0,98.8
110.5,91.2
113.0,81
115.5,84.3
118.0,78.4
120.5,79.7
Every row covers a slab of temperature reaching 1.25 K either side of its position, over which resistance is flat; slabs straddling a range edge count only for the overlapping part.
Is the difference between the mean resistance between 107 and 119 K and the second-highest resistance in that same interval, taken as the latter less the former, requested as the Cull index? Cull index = 4.5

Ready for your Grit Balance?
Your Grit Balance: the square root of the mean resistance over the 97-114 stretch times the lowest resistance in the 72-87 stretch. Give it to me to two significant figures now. 88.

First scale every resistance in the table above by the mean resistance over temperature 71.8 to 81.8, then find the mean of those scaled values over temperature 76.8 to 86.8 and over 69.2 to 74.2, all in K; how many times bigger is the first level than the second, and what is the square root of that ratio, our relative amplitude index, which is 1.17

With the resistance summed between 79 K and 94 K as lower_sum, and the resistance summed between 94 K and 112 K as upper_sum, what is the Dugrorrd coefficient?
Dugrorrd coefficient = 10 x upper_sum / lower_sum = 12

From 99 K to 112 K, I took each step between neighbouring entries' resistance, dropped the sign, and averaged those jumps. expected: 3.8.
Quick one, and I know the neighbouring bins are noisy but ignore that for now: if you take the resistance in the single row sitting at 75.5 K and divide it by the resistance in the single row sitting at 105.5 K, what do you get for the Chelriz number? 0.94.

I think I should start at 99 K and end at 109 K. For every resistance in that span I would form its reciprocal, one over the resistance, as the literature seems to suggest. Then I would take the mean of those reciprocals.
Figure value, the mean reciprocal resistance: 0.0103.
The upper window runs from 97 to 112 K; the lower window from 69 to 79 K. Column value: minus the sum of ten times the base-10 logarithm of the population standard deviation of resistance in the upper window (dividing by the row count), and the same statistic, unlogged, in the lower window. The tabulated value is -17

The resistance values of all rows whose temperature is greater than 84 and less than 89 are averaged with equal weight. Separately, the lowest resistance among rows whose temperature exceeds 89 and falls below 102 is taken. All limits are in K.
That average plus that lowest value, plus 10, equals 198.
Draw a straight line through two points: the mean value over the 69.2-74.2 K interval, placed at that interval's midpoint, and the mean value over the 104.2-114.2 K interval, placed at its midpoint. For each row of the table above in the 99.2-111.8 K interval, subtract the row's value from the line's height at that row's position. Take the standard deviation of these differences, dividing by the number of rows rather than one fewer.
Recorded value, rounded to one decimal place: 4.3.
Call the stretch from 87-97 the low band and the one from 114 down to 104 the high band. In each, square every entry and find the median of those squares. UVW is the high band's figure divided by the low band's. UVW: 0.94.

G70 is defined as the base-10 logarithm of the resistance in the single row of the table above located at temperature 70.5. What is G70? 1.80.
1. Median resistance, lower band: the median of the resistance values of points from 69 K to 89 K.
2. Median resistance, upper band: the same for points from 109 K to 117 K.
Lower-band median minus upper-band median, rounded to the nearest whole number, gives 11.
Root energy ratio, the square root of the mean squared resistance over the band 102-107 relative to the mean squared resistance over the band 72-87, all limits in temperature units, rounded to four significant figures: 1.016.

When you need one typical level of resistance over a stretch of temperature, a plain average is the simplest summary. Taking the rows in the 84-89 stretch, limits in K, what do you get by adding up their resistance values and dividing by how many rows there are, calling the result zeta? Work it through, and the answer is 96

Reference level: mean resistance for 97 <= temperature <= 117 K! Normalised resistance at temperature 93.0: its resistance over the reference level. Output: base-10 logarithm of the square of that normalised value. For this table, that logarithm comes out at -0.01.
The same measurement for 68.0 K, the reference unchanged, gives -0.46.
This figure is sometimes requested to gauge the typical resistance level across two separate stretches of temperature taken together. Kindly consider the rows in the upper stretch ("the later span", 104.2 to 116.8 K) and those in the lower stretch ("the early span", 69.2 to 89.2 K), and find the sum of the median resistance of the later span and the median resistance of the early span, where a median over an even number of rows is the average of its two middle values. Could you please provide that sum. 186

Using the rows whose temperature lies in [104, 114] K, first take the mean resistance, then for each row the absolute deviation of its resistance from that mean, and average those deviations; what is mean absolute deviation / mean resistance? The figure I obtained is 0.064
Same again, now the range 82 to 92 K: 0.027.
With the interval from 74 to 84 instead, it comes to 0.039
